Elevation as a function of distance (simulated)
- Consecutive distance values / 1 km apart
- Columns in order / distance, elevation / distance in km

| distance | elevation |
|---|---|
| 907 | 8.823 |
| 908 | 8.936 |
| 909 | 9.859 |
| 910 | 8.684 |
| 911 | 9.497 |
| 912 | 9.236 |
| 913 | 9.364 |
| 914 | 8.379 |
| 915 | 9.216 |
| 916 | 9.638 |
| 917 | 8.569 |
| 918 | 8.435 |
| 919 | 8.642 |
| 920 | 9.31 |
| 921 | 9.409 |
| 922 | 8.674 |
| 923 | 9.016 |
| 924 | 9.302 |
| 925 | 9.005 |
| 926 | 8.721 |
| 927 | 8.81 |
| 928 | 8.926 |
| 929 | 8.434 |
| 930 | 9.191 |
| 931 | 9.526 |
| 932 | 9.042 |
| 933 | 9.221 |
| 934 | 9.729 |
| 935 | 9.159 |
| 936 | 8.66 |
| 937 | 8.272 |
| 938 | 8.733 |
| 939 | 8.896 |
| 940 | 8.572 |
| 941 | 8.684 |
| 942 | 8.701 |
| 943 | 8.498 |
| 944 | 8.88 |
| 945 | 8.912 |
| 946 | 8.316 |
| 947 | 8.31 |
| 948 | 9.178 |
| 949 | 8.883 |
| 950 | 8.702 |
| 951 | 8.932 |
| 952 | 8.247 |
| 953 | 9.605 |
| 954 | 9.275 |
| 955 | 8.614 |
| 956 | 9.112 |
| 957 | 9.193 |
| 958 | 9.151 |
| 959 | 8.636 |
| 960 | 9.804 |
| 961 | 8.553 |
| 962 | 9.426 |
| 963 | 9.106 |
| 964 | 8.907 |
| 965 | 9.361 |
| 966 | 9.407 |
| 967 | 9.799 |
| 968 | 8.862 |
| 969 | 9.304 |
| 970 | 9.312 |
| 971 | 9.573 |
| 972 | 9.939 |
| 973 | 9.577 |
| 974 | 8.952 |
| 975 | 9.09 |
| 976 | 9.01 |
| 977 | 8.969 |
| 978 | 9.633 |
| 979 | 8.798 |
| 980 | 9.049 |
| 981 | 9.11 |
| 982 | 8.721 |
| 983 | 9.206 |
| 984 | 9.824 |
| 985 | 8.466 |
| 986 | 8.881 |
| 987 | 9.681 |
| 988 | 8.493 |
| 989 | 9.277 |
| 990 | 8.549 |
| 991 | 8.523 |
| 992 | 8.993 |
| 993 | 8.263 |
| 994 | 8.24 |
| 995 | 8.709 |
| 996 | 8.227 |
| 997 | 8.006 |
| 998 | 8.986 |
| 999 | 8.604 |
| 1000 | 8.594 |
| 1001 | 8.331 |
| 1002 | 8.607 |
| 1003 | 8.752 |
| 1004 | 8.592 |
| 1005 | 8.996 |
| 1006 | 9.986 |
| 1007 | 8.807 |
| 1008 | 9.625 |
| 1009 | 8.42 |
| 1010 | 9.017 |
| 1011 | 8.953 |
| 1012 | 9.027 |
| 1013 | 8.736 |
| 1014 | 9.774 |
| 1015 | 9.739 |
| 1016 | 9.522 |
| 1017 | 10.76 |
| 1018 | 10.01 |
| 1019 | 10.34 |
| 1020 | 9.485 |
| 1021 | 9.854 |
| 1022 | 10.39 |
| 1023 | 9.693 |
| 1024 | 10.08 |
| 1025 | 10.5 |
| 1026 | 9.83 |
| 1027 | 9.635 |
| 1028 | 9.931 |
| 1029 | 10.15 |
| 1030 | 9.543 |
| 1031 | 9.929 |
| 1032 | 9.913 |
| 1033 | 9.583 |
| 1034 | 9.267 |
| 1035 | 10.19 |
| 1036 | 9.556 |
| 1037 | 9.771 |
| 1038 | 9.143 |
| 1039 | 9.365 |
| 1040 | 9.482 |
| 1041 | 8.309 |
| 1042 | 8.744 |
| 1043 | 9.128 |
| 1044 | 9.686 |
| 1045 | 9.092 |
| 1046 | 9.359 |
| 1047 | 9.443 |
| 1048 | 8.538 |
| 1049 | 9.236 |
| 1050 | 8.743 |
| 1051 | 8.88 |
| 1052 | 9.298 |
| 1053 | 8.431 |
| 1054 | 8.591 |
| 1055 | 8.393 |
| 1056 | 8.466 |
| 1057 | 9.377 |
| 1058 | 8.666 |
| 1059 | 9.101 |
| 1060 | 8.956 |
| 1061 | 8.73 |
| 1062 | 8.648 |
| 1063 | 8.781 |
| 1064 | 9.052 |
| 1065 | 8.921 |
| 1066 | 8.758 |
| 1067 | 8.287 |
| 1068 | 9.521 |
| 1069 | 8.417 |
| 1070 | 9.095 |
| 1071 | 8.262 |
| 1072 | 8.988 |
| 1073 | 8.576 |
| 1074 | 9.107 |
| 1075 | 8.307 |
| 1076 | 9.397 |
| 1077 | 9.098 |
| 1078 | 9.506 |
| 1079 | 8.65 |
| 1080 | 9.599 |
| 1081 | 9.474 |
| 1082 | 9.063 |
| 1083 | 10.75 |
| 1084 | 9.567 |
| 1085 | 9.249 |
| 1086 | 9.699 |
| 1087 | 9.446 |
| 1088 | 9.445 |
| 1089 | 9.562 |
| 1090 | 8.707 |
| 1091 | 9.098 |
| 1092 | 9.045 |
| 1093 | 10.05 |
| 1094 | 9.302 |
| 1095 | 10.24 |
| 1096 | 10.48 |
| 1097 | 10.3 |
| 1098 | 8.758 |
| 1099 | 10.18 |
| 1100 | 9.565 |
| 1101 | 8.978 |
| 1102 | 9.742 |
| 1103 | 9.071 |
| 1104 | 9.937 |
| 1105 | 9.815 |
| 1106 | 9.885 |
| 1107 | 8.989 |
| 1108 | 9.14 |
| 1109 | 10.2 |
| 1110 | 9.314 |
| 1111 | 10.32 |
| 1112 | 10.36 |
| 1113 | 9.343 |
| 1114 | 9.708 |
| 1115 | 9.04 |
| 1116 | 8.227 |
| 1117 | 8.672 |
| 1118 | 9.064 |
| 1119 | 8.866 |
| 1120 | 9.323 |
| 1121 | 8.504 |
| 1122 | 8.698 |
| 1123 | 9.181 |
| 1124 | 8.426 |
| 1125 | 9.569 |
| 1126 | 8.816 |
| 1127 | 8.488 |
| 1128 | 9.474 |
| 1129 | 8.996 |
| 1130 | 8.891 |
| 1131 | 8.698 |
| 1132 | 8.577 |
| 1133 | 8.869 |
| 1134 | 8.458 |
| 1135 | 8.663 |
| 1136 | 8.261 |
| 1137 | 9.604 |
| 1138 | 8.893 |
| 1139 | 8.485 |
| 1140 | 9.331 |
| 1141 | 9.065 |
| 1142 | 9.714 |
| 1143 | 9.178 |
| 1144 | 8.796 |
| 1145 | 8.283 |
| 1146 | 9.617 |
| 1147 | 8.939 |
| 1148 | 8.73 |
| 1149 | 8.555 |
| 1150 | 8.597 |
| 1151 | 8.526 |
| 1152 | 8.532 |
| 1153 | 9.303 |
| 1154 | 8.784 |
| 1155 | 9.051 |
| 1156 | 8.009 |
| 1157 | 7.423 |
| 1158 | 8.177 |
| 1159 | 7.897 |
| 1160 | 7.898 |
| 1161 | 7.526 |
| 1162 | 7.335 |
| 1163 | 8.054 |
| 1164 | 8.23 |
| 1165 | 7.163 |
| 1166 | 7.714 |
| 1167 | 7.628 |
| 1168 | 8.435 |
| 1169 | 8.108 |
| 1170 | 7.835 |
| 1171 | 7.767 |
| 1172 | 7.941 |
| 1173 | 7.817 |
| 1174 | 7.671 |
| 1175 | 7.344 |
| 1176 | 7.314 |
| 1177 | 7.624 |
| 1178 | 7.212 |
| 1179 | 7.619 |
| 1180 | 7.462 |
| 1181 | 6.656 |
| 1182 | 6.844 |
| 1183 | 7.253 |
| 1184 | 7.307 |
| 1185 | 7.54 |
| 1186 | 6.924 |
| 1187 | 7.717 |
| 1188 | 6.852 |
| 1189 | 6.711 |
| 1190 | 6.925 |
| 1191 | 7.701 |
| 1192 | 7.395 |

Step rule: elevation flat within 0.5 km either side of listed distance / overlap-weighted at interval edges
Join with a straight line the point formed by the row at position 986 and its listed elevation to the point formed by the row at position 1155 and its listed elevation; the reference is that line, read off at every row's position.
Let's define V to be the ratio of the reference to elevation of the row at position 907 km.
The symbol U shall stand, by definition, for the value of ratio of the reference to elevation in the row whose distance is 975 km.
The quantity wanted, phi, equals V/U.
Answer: 1.02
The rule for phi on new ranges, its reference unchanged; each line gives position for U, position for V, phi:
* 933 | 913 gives 0.98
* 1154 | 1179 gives 1.16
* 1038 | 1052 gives 0.98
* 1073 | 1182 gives 1.27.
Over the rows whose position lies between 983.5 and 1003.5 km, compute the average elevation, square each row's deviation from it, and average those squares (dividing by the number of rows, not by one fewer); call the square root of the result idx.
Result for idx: 0.46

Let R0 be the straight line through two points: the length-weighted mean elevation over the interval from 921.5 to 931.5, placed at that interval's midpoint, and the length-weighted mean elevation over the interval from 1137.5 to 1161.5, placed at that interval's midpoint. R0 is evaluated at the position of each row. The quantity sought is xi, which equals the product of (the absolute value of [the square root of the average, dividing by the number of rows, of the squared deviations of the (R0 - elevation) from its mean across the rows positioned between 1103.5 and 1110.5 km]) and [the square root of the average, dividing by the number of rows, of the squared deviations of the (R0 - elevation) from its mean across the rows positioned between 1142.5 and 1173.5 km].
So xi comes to 0.251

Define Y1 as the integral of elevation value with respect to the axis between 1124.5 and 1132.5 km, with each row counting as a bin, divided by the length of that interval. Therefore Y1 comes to 8.9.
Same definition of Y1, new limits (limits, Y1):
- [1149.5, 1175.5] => 8.0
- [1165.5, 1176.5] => 7.8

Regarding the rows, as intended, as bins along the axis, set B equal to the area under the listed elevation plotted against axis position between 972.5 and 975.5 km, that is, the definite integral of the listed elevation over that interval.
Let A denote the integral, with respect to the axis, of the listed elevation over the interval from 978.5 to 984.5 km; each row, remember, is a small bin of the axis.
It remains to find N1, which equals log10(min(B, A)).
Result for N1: 1.44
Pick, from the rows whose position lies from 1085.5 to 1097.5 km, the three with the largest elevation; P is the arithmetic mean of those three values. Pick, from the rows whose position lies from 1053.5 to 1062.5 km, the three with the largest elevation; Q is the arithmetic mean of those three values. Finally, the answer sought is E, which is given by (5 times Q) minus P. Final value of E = 35.4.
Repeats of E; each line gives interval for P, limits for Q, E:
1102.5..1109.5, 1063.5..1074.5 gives 36.2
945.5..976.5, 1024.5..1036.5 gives 41.6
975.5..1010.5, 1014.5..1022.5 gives 42.7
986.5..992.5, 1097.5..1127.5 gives 42.1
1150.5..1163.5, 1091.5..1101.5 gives 42.7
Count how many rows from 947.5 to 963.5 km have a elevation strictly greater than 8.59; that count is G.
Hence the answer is 14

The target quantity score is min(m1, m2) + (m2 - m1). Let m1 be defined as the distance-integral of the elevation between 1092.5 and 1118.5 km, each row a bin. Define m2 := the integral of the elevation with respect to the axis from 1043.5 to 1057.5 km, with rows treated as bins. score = 2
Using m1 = 249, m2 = 126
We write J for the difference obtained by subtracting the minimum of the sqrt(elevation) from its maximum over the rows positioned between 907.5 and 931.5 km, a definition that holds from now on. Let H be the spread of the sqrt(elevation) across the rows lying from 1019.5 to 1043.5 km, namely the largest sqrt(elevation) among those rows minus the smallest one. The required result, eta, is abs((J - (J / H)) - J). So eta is 0.69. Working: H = 0.36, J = 0.25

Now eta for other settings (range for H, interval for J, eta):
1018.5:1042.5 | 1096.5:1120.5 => 0.98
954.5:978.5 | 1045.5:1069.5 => 0.91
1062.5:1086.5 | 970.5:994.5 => 0.70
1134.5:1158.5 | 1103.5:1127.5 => 0.89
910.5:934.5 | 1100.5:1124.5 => 1.56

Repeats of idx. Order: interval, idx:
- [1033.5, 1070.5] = 0.45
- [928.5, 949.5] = 0.39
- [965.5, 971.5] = 0.29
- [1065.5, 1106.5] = 0.60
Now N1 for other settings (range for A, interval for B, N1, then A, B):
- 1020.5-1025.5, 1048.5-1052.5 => 1.56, 51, 36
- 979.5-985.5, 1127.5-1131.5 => 1.56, 54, 36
